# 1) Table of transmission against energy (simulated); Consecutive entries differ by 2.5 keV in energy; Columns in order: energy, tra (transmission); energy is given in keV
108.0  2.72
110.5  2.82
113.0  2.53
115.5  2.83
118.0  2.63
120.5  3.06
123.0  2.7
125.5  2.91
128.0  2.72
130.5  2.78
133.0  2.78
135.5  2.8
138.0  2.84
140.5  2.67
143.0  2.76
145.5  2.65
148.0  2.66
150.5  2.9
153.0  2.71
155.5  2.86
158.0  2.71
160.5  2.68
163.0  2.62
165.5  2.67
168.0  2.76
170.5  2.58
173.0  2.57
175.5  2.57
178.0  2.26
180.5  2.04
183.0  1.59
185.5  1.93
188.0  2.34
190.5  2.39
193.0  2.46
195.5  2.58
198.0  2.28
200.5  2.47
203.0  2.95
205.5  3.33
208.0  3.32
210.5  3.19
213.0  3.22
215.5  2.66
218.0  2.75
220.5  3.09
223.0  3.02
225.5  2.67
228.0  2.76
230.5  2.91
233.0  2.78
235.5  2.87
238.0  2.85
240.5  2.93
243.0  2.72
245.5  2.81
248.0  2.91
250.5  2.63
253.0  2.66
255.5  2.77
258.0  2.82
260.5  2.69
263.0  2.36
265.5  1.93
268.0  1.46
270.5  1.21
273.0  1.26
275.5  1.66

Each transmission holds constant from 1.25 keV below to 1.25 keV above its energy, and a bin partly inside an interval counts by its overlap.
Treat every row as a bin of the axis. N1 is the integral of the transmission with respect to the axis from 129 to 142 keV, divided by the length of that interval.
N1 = 2.8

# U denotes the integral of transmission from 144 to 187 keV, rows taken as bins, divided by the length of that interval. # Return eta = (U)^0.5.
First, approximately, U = 2.52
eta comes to 1.59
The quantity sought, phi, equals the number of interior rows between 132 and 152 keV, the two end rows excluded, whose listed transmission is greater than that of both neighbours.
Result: 2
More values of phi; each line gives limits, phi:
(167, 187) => 0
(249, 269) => 1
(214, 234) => 2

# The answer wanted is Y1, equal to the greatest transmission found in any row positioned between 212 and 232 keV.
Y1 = 3.22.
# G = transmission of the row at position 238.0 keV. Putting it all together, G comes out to 2.85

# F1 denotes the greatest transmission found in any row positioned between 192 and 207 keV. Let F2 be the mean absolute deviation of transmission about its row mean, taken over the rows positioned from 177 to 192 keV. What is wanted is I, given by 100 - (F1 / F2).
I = 86.0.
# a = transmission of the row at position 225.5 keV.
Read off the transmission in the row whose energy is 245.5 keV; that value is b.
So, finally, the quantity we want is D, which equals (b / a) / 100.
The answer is 0.0105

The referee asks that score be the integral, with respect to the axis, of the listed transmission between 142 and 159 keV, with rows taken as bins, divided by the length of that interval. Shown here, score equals 2.8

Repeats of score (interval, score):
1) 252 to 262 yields 2.7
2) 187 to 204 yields 2.5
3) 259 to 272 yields 1.9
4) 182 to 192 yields 2.1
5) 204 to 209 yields 3.3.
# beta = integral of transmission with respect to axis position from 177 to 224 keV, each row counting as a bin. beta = 123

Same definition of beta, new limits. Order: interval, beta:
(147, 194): 117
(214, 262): 135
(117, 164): 130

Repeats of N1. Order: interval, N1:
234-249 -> 2.8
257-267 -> 2.4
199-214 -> 3.1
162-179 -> 2.6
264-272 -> 1.6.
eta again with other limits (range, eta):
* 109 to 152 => 1.66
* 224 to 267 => 1.64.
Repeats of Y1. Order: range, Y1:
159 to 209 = 3.33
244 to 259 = 2.91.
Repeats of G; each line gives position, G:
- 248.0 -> 2.91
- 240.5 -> 2.93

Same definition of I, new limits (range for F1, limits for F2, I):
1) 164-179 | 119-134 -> 74.1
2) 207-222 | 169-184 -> 89.1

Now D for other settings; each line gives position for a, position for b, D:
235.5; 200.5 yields 0.0086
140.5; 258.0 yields 0.0106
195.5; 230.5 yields 0.0113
